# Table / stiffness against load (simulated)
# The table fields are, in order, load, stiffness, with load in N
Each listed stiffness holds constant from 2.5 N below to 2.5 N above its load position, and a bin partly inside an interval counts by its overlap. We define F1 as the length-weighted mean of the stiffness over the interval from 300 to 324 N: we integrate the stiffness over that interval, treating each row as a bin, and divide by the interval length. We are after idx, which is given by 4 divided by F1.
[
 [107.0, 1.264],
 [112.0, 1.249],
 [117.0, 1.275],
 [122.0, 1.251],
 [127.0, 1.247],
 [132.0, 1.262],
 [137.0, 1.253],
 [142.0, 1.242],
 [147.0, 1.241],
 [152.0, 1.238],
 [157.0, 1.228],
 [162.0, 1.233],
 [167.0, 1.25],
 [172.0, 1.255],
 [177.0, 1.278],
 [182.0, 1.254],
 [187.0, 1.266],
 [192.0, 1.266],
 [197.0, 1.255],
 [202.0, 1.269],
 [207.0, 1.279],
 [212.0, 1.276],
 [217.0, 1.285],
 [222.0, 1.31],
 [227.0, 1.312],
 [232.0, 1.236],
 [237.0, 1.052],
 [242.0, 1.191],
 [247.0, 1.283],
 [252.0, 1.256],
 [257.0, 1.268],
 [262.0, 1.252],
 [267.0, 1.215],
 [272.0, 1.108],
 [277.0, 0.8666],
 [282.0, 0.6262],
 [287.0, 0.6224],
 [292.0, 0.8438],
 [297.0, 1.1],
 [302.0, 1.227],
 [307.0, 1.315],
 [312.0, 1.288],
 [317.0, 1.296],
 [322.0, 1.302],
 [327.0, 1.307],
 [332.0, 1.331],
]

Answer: 3.11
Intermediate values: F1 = 1.29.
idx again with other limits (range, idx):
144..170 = 3.23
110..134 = 3.18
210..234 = 3.11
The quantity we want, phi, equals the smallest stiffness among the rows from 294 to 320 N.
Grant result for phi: 1.1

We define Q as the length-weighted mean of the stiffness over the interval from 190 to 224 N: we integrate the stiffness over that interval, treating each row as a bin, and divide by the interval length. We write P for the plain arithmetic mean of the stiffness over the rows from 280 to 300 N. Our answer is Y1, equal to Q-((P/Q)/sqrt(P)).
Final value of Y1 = 0.58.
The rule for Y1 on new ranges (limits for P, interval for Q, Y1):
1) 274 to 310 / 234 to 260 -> 0.41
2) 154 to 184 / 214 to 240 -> 0.34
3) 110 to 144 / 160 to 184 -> 0.36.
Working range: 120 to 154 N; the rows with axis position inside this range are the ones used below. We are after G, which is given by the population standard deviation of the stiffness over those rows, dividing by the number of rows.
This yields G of 0.008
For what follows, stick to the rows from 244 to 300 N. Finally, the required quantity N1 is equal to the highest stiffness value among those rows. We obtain 1.283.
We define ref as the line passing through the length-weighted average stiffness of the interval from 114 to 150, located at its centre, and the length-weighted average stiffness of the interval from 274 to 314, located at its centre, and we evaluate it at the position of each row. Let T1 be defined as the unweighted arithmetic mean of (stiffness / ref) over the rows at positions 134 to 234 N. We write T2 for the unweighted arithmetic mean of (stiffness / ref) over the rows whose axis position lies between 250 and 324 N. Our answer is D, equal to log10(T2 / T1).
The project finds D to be 0.01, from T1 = 1.08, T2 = 1.11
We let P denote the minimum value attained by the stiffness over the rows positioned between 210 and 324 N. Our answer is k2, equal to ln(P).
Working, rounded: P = 0.6224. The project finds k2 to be -0.47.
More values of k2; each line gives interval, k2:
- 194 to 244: 0.05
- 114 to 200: 0.21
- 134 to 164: 0.21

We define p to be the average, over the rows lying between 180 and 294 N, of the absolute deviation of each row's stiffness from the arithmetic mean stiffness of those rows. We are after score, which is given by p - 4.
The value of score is -3.84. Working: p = 0.158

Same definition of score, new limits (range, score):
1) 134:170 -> -3.99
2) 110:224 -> -3.98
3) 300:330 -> -3.98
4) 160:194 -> -3.99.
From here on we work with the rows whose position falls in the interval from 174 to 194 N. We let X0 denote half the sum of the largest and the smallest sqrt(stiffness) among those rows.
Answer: 1.13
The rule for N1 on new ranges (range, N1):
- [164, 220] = 1.285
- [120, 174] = 1.262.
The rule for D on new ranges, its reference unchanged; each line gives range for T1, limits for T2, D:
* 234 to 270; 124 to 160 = -0.06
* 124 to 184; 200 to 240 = 0.04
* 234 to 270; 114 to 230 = -0.03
